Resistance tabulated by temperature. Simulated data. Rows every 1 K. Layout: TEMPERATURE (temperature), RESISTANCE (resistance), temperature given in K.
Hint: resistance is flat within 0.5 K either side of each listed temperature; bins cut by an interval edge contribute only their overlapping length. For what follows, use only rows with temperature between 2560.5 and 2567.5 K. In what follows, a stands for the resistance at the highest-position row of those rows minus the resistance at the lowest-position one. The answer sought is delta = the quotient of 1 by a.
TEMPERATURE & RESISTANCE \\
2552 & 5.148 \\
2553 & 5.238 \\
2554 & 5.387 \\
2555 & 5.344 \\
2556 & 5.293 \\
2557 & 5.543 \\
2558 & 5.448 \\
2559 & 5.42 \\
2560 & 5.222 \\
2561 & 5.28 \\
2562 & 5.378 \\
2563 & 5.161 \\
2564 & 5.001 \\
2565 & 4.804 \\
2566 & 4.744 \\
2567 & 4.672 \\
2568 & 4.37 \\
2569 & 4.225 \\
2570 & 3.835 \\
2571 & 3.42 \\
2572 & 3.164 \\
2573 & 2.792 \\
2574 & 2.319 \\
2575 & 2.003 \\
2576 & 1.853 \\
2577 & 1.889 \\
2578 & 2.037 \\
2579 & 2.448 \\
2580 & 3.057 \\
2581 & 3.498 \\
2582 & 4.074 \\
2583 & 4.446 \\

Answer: -1.6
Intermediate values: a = -0.6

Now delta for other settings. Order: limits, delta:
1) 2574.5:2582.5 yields 0.5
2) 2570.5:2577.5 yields -0.7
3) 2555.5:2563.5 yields -7.6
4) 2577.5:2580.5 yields 1.0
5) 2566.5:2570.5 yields -1.2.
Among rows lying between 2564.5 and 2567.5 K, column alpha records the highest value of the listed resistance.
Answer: 4.804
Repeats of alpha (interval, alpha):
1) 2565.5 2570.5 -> 4.744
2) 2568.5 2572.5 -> 4.225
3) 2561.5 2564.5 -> 5.378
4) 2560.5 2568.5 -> 5.378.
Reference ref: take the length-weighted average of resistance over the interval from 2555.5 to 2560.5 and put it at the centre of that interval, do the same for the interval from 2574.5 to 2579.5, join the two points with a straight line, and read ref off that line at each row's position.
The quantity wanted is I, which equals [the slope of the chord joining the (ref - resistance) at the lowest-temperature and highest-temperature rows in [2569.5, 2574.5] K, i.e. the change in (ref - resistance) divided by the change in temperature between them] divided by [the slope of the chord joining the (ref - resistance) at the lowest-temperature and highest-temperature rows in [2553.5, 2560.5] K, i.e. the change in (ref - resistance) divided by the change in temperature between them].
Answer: -1.4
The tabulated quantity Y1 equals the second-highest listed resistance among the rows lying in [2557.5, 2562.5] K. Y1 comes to 5.42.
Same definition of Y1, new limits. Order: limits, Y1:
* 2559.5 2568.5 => 5.28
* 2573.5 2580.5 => 2.448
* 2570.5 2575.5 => 3.164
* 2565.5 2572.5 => 4.672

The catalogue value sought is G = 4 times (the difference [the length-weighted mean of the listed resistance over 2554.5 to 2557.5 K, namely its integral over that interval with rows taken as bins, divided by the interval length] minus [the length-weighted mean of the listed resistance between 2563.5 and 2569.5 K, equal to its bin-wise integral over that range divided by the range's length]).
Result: 3.0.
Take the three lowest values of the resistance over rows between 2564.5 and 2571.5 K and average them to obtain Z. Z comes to 3.8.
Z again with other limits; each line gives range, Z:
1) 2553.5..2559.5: 5.3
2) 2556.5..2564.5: 5.1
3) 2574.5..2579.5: 1.9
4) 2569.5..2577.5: 1.9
